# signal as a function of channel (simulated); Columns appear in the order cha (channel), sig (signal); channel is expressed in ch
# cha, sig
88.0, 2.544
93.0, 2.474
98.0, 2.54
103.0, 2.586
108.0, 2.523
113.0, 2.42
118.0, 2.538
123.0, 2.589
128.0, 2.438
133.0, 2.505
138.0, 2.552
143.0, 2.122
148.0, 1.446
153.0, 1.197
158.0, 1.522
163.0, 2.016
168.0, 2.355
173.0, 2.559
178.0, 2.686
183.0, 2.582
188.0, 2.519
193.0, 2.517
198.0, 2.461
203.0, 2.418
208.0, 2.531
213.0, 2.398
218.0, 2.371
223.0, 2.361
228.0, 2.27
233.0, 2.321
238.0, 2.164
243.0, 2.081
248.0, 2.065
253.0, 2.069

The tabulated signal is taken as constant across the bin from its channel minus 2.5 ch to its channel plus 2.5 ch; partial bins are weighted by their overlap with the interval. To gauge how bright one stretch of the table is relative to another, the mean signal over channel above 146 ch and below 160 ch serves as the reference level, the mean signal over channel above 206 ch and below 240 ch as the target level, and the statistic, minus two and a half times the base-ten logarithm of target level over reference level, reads -0.57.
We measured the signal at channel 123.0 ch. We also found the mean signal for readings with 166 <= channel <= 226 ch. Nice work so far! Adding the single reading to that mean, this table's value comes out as 5.07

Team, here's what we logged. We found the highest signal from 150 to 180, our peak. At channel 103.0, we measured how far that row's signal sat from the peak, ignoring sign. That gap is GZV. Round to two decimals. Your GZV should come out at 0.10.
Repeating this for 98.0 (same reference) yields 0.15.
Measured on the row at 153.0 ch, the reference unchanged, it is 1.49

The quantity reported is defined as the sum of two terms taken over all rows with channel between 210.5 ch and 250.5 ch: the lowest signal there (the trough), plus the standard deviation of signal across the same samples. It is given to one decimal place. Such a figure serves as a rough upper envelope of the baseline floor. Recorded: 2.2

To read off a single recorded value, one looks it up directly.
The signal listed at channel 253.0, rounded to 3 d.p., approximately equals 2.069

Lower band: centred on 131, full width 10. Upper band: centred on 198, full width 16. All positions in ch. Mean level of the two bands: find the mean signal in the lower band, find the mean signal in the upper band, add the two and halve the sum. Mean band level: 2.47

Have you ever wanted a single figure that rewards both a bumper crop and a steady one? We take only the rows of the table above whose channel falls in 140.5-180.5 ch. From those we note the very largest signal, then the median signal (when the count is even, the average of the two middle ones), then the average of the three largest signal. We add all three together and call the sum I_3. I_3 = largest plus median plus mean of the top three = 7.29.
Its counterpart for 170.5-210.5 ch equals 7.82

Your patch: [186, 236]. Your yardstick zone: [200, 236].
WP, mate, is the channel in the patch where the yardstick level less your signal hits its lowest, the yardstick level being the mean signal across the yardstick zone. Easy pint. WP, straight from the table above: 208.0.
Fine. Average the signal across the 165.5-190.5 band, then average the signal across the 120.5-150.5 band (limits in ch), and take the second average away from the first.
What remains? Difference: 0.26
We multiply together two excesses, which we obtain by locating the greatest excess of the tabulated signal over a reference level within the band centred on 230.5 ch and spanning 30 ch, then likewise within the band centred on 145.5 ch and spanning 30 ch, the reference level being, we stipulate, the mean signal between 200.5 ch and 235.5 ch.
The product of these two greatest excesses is -0.002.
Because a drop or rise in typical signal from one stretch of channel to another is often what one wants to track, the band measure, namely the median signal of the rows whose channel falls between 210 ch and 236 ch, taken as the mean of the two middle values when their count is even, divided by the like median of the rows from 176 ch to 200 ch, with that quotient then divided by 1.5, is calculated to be 0.625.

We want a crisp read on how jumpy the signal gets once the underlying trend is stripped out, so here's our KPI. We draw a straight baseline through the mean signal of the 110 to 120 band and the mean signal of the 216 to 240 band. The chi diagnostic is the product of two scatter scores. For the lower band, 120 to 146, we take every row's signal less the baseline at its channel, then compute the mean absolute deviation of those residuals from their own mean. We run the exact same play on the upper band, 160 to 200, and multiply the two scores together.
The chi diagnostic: 0.019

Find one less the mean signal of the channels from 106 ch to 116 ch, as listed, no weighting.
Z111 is -1.47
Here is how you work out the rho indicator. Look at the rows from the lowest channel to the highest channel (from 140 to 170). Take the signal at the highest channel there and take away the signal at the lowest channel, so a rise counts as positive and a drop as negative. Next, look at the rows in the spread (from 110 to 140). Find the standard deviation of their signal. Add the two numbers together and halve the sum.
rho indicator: 0.1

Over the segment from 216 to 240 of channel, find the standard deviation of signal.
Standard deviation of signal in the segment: 0.08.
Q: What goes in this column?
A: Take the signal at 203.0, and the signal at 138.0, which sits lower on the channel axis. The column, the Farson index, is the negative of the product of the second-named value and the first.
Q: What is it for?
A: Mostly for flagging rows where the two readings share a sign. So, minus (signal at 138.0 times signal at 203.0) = -6.2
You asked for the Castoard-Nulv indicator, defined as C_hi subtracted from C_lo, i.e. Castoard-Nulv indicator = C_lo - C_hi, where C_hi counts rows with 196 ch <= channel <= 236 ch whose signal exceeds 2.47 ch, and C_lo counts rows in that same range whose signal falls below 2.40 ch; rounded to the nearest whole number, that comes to 4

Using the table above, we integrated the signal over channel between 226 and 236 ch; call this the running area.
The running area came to 23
